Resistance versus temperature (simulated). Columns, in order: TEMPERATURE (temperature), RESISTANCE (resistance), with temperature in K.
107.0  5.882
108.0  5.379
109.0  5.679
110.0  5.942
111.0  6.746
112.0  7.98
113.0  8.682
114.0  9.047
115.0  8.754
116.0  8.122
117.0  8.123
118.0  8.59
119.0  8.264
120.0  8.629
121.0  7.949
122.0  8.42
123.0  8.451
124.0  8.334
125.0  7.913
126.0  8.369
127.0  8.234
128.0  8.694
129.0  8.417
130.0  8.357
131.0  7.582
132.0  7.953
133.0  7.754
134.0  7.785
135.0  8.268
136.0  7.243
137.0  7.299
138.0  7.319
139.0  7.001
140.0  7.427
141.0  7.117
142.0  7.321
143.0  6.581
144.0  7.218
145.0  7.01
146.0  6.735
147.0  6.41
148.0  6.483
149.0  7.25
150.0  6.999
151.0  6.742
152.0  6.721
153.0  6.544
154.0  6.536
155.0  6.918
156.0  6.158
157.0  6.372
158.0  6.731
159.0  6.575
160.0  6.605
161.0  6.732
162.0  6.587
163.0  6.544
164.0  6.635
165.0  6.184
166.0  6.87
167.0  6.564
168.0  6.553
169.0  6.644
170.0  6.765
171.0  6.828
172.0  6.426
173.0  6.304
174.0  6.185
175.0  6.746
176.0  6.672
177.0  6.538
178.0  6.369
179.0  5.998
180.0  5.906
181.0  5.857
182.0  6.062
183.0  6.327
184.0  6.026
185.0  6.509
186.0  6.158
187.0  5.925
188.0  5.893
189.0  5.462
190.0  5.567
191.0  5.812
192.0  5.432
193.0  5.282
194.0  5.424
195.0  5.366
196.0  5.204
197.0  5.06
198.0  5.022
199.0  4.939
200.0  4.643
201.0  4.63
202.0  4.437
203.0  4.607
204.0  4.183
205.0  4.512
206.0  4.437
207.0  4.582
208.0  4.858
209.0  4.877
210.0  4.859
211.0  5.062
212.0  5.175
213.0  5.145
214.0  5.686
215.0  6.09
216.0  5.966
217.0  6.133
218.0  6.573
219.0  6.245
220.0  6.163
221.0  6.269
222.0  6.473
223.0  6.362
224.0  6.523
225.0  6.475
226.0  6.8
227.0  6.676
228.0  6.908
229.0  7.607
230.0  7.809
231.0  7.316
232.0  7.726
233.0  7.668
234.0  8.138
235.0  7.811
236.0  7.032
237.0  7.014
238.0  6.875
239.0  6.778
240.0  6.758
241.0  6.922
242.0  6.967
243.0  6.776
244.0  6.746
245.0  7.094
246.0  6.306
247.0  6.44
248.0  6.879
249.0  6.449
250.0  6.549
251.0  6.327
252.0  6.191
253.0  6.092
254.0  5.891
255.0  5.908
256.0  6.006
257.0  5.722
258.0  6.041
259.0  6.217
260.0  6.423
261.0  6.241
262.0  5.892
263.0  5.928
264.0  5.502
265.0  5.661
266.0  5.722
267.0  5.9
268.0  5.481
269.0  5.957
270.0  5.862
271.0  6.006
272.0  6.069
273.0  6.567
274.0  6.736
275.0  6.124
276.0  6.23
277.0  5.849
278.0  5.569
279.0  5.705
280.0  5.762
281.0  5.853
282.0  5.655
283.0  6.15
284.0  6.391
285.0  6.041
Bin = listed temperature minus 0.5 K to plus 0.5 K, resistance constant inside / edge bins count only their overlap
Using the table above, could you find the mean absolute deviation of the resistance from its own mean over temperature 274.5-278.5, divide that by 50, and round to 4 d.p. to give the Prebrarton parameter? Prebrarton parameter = 0.0047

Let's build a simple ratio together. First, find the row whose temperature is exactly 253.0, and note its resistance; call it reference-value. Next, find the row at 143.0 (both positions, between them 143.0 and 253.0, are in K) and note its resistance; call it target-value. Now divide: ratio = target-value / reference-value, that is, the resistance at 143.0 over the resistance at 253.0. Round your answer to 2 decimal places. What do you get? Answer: 1.08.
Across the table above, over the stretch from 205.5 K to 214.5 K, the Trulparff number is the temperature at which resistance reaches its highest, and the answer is 214.0 K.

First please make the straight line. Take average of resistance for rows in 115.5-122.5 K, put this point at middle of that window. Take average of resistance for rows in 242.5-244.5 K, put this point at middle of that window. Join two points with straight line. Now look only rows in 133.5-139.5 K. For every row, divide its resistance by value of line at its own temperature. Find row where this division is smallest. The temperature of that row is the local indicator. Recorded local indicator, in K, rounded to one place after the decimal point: 139.0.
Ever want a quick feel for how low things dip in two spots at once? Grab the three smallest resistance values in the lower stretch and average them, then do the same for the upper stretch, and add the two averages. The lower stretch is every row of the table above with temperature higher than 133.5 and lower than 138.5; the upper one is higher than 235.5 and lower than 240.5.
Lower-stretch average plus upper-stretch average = 14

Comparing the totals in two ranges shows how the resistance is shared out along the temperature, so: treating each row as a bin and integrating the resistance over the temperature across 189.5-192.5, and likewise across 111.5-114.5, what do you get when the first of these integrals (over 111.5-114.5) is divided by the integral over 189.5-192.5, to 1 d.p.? 1.5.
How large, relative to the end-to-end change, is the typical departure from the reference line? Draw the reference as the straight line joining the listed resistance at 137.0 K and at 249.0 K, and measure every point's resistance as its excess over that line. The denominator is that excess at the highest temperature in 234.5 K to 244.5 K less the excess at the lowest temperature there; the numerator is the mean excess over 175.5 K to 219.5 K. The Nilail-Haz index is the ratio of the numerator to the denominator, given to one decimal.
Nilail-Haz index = 1.4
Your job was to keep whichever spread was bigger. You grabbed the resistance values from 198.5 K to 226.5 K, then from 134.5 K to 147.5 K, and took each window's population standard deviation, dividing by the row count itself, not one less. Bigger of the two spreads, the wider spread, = 0.83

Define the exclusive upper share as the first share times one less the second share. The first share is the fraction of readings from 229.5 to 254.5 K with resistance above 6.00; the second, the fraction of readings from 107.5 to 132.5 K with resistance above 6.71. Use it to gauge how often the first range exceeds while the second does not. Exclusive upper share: 0.12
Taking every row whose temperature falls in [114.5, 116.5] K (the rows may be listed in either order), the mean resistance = 8.4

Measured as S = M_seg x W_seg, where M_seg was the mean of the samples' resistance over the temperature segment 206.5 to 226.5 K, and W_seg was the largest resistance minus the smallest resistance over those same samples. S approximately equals 12.9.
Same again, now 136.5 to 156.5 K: 8.7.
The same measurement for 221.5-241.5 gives 12.6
